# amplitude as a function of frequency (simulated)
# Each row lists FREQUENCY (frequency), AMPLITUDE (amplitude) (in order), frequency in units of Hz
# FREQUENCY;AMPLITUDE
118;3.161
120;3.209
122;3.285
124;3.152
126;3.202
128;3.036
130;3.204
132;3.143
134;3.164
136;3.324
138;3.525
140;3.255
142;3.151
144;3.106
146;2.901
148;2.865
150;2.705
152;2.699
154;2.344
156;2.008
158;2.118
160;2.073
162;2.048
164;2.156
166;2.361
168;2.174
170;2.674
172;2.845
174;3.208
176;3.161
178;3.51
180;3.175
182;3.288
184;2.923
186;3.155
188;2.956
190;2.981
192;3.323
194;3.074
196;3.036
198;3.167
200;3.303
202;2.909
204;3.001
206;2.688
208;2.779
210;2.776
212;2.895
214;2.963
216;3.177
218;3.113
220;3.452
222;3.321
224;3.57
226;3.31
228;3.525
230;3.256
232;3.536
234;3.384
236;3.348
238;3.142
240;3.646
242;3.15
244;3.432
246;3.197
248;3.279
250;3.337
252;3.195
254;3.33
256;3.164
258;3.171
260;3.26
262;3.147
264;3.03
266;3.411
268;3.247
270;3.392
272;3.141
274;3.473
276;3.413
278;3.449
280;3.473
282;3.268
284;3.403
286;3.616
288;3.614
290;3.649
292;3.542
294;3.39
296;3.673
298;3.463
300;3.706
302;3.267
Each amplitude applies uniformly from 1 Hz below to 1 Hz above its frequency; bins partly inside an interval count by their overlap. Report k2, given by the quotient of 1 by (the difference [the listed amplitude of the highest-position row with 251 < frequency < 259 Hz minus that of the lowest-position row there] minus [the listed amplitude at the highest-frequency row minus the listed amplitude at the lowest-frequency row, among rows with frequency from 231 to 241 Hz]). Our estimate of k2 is -7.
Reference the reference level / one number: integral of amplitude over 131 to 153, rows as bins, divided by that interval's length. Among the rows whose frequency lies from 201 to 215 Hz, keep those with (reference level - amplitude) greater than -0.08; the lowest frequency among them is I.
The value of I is 202 Hz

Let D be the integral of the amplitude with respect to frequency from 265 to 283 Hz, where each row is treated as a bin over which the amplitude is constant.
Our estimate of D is 61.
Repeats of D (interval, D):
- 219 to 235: 55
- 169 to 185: 50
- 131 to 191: 170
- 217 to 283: 219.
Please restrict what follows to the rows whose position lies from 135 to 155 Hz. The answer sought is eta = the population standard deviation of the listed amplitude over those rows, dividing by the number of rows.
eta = 0.33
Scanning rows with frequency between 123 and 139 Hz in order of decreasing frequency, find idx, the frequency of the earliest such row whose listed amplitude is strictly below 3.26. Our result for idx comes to 134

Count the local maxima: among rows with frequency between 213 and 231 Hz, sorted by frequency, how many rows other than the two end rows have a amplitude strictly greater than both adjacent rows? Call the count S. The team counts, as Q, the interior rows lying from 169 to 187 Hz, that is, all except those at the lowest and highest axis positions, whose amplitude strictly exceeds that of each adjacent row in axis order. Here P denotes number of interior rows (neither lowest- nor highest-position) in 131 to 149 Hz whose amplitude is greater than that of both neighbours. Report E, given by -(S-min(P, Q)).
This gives -3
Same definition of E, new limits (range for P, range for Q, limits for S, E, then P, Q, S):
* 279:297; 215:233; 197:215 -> -1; 2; 3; 3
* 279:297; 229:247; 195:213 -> -1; 2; 3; 3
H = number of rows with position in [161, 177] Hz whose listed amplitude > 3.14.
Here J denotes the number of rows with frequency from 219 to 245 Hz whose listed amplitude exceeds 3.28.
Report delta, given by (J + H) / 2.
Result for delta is 6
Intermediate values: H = 2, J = 10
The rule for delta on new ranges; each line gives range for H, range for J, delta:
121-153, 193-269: 12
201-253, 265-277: 11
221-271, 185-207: 13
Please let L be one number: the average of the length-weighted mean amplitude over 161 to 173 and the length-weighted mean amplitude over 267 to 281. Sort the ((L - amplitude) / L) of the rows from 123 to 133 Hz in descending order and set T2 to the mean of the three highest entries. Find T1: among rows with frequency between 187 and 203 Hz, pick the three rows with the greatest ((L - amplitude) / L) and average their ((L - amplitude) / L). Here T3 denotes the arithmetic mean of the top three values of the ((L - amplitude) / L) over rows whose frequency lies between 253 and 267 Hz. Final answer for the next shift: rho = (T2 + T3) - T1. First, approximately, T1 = -0.03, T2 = -0.08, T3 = -0.08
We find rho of -0.1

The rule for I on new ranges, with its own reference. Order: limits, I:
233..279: 238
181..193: 184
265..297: 272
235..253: 238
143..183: 144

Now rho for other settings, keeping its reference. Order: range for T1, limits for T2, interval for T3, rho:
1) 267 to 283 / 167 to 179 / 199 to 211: 0.3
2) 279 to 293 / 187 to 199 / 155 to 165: 0.4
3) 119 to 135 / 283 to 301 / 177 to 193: -0.1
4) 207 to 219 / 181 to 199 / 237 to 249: -0.1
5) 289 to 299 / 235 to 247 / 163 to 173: 0.3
